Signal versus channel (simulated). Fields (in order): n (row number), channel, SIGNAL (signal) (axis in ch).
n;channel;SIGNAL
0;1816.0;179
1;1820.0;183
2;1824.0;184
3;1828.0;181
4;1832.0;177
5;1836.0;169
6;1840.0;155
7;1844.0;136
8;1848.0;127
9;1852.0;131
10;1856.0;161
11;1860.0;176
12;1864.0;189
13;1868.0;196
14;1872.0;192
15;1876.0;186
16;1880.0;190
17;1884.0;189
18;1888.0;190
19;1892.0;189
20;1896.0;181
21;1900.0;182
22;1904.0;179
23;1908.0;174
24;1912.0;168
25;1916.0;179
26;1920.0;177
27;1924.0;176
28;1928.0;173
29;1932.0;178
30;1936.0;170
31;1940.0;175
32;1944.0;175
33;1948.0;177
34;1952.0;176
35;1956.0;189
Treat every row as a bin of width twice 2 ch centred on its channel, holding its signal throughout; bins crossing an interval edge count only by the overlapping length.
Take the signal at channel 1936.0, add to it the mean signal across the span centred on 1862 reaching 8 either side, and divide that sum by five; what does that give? 70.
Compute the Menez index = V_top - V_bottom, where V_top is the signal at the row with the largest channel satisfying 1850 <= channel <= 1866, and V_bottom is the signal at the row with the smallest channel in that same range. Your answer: 58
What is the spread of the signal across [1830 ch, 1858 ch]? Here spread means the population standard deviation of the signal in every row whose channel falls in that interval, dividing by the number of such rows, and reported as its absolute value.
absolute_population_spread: 18.2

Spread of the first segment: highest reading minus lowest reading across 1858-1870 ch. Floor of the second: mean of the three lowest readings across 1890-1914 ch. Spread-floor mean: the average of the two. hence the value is 97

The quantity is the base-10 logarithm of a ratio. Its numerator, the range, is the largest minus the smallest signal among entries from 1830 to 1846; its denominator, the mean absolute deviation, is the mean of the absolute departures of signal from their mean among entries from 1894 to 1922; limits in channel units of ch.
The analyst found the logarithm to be 1.1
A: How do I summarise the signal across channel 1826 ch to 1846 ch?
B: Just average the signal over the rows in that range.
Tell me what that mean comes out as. 164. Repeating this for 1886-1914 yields 180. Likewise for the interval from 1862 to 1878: 191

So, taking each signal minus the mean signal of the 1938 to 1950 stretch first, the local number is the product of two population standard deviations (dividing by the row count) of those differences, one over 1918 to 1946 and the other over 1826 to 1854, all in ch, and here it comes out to 52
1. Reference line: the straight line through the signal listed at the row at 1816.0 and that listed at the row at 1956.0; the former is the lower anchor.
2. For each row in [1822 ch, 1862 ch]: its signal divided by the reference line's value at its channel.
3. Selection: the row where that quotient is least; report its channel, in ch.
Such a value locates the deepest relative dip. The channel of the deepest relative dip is 1848.0 ch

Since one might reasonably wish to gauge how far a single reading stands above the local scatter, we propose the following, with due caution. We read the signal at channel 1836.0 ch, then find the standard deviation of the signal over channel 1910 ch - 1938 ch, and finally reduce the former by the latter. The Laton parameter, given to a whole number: 165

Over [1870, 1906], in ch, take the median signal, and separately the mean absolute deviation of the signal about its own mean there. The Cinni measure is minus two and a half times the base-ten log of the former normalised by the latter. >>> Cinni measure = -4.2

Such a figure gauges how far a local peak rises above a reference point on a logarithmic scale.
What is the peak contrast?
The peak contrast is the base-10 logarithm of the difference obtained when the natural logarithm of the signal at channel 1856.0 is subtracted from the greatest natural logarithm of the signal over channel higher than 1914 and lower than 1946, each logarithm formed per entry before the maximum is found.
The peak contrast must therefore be -1.0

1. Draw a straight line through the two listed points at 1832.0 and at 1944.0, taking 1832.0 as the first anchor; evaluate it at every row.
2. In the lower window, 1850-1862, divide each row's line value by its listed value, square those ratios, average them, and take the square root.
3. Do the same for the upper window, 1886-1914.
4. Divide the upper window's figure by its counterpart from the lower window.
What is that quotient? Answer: 0.84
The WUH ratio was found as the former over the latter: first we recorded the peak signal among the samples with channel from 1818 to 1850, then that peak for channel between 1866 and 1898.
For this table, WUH 0.94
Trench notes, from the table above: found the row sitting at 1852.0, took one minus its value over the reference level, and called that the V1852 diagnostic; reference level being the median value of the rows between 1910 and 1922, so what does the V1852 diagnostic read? 0.26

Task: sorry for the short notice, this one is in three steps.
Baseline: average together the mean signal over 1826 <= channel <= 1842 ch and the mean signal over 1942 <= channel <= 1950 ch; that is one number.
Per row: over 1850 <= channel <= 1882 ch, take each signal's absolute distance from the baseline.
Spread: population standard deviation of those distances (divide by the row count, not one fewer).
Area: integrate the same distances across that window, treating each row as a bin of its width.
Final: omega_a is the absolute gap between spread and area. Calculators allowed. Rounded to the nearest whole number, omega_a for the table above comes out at 565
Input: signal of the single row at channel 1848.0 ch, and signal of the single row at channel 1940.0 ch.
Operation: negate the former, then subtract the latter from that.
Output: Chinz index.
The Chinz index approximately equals -302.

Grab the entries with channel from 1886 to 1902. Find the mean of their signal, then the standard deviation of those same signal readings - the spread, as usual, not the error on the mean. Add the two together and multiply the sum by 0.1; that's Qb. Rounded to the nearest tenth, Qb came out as 19.0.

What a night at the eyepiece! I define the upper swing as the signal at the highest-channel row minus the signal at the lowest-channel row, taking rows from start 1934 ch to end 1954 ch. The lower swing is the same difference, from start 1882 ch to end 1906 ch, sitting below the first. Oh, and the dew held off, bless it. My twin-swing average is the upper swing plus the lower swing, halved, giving -2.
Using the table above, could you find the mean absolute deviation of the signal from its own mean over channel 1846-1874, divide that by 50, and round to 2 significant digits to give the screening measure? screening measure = 0.48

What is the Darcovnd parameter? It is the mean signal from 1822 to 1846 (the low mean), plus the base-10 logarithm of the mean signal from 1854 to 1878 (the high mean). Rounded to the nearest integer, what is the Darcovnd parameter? 169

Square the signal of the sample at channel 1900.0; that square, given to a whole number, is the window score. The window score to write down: 33124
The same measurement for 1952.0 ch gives 30976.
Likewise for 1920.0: 31329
